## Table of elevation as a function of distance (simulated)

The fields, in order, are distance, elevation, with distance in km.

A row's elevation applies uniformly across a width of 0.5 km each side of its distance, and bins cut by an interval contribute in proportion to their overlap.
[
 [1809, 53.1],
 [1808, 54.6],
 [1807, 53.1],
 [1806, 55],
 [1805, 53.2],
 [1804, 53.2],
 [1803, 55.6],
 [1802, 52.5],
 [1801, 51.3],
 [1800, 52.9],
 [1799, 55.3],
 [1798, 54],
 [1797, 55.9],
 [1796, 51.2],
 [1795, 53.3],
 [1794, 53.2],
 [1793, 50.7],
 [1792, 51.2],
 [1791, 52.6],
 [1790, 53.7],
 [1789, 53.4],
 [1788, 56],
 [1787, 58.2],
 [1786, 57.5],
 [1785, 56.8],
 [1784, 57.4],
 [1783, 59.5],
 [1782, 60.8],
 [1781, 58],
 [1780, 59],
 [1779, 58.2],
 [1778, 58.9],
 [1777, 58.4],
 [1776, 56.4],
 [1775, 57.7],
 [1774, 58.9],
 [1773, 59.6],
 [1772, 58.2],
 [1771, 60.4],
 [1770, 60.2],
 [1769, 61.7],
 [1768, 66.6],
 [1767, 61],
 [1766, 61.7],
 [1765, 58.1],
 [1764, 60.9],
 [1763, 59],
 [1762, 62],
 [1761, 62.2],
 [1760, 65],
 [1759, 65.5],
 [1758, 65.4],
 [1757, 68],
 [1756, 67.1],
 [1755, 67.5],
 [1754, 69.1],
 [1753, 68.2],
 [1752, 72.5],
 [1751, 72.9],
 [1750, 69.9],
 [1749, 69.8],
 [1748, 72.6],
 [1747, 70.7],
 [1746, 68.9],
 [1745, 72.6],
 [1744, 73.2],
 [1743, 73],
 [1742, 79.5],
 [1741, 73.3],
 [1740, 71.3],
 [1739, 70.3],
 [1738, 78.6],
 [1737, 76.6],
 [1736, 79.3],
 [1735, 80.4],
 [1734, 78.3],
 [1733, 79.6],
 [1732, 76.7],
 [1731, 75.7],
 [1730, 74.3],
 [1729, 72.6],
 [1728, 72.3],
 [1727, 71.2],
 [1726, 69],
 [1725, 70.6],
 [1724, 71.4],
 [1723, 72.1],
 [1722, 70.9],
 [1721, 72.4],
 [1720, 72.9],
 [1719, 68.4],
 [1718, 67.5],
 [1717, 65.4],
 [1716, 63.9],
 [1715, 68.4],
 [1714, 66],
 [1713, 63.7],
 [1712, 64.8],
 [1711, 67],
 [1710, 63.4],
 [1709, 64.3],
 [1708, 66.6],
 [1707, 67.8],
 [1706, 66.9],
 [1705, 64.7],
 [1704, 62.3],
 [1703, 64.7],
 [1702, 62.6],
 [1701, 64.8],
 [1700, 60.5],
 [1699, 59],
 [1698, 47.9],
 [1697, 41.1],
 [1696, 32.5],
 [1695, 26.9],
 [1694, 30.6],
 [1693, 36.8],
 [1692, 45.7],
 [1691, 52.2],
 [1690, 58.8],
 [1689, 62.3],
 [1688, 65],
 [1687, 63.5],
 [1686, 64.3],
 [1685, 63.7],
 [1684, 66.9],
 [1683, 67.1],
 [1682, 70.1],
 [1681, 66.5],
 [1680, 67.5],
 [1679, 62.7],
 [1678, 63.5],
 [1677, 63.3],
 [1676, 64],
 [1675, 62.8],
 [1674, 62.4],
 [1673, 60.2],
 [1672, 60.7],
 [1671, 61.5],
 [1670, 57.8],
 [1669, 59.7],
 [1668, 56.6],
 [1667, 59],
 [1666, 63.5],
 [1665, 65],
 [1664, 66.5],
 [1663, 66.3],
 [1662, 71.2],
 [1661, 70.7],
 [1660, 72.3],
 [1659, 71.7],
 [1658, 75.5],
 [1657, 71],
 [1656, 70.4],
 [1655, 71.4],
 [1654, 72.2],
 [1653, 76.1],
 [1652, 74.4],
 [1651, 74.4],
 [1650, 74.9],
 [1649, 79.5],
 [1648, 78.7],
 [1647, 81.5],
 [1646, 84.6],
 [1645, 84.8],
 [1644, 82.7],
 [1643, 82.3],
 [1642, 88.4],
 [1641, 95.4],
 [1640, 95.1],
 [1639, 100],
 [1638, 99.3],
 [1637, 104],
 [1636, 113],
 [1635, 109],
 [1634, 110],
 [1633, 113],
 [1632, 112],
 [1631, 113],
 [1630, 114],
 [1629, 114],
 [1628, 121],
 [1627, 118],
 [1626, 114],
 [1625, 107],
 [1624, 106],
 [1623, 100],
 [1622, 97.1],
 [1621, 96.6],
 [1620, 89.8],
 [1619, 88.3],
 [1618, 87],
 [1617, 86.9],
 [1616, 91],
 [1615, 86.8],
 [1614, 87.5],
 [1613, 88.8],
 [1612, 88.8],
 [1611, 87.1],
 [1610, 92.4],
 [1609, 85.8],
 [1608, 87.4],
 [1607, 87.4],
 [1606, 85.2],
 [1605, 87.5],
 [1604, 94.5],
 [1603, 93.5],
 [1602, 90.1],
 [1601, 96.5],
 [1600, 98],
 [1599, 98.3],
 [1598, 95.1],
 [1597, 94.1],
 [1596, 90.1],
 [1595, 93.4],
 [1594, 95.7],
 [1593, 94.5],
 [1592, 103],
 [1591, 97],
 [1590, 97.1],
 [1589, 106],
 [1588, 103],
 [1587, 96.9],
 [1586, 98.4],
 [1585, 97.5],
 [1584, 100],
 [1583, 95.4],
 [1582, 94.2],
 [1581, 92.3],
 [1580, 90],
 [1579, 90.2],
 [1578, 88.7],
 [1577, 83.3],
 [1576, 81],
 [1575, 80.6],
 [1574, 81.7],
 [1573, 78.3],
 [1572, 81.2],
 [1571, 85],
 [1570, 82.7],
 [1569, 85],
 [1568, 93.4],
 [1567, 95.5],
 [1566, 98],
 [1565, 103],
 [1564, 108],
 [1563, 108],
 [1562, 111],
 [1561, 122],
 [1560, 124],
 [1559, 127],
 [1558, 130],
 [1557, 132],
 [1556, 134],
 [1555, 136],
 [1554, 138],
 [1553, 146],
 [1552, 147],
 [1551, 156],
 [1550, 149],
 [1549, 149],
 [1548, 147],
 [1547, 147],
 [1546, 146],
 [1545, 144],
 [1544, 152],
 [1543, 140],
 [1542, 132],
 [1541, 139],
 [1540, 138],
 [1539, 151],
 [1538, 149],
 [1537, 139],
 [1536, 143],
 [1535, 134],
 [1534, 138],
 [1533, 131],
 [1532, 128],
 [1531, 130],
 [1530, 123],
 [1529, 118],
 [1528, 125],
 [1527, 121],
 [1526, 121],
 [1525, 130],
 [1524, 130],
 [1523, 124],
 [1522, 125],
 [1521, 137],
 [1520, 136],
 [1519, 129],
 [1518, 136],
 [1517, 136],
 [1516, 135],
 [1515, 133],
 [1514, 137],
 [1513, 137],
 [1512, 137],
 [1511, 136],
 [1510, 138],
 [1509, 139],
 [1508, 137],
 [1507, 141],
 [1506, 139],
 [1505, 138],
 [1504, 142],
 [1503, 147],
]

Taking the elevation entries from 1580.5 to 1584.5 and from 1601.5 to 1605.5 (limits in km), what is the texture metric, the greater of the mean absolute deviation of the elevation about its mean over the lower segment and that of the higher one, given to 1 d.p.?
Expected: 2.6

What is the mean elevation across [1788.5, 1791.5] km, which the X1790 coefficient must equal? 53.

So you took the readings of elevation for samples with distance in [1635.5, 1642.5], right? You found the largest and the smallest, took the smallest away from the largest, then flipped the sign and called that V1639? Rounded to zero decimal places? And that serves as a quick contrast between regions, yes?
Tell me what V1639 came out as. -25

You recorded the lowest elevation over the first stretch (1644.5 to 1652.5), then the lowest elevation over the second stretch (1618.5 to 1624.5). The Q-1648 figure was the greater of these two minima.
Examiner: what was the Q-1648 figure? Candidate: 88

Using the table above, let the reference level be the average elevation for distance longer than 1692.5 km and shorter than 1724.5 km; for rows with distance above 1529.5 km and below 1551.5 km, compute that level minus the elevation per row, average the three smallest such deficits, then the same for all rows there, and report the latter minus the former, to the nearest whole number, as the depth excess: 12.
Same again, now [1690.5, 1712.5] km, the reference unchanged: 12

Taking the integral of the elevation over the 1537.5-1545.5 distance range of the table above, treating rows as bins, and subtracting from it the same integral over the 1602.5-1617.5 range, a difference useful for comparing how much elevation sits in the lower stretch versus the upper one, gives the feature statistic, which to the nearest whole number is -186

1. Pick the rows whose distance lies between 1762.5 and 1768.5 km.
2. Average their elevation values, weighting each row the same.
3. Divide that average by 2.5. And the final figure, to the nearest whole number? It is 24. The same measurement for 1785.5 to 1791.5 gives 22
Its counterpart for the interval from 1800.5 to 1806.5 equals 21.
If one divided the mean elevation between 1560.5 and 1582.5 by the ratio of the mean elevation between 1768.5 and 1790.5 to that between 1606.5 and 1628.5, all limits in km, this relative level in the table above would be 151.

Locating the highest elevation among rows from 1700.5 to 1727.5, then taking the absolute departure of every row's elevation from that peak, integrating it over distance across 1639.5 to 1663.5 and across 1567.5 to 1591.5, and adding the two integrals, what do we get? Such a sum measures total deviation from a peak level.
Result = 583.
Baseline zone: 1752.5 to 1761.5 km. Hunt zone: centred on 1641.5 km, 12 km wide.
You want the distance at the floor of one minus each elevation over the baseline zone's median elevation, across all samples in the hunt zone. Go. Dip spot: 1636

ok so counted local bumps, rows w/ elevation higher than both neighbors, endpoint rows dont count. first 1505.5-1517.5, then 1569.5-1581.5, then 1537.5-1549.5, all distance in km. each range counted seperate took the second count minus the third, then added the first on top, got 2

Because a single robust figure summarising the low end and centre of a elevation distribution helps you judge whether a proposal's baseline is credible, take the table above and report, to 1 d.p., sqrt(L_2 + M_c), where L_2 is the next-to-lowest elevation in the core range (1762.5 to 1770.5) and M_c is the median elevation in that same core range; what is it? 11.0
